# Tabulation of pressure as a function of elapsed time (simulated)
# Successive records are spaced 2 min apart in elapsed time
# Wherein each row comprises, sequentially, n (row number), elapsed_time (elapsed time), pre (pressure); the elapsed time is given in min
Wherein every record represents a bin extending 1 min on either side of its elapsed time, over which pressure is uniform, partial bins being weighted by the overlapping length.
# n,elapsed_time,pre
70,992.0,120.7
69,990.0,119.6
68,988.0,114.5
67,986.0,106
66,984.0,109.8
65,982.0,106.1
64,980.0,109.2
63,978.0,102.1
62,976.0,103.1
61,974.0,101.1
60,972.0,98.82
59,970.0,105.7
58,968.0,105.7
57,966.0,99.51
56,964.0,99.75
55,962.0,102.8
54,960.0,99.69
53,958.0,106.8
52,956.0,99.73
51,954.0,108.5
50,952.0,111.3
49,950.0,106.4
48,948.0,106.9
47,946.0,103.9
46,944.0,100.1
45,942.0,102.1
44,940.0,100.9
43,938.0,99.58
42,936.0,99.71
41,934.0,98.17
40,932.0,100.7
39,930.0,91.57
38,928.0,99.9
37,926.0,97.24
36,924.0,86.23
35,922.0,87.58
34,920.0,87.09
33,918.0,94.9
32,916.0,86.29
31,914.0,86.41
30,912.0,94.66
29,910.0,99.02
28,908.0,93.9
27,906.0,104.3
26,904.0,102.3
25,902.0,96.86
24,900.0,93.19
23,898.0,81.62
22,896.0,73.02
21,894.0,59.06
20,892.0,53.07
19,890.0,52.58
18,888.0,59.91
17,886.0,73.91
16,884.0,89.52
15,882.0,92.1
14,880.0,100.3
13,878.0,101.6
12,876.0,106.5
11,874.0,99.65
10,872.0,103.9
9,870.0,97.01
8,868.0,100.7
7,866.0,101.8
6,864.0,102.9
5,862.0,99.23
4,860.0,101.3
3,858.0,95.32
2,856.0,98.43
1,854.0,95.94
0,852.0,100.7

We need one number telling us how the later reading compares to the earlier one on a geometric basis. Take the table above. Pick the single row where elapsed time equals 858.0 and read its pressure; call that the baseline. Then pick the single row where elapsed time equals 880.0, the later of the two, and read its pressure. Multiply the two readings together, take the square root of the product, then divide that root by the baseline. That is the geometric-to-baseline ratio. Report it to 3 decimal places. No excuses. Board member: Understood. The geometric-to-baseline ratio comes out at 1.026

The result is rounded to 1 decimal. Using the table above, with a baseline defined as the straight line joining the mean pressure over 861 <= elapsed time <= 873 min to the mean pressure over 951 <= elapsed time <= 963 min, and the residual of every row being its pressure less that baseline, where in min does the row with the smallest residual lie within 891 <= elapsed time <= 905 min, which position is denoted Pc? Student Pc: 892.0 min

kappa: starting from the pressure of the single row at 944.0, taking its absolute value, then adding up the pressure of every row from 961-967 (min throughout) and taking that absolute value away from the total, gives 202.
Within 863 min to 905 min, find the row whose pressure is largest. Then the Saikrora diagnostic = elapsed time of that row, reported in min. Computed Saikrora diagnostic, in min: 876.0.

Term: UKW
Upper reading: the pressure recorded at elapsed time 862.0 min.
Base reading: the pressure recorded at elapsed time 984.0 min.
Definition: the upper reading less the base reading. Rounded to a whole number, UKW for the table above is -11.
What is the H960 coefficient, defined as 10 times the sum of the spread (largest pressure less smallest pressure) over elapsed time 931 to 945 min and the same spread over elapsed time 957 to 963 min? 110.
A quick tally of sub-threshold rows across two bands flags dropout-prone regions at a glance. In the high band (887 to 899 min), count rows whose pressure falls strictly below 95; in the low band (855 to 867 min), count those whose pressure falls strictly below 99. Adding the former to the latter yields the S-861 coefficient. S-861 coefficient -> 8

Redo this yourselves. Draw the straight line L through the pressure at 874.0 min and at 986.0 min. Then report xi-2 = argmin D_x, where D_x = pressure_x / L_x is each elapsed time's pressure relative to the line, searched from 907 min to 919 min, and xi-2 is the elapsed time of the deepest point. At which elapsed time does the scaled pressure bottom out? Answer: 916.0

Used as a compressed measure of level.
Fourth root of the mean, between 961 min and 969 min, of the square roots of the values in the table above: 1.78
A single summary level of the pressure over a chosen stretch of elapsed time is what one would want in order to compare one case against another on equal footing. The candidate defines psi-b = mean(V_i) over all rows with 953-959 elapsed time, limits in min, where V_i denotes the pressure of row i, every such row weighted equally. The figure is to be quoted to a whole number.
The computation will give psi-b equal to 105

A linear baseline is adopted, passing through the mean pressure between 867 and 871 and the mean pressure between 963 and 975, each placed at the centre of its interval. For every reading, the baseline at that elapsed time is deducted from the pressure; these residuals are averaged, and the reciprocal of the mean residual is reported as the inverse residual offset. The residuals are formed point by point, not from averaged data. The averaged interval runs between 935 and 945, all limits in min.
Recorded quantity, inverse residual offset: -2.3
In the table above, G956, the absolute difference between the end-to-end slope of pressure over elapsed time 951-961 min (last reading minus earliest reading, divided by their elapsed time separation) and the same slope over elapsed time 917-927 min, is 1.7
